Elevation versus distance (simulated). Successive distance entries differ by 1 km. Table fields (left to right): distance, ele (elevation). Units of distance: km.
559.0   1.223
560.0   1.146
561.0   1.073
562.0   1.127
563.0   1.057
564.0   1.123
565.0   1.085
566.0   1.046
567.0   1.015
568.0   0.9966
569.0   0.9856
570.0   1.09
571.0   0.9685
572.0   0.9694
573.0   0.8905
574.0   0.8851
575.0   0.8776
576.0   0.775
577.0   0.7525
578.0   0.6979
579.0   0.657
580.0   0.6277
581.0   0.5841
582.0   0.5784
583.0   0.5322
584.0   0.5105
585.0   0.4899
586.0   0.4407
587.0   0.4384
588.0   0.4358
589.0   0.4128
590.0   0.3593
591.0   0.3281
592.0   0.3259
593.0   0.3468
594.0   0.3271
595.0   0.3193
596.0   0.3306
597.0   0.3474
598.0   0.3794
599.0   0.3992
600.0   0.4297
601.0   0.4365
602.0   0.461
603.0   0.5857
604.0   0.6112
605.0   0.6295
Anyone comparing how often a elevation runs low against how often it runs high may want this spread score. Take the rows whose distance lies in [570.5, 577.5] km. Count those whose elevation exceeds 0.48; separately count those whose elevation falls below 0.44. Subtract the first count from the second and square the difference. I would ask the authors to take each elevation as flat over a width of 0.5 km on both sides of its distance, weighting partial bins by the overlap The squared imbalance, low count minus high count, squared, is 49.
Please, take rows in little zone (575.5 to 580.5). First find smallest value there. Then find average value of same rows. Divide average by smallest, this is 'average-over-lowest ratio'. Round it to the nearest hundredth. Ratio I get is 1.12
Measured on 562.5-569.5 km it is 1.06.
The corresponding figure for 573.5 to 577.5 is 1.09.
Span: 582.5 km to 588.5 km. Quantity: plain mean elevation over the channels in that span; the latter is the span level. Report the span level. 0.47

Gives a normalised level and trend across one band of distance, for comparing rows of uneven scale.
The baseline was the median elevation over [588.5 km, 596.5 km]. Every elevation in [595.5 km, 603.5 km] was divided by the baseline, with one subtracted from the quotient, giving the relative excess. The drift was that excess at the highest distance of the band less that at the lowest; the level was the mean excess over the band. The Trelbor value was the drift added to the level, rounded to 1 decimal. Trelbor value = 1.1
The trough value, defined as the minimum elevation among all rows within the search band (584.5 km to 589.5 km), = 0.4128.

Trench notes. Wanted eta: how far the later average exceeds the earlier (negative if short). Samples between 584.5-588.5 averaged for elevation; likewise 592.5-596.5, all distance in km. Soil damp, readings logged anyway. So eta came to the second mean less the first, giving -0.12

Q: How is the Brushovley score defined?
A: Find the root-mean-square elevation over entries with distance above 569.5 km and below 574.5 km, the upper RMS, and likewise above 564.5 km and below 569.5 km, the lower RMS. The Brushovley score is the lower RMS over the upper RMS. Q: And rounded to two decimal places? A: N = 1.07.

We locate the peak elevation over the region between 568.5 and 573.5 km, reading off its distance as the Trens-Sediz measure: 570.0 km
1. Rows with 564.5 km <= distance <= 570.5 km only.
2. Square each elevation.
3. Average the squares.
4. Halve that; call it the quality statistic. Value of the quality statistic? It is 0.54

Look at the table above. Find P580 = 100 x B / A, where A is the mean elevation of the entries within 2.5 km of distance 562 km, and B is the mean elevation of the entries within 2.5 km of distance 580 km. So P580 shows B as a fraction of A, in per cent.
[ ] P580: 57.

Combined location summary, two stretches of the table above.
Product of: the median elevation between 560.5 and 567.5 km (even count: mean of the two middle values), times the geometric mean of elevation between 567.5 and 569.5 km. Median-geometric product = 1.1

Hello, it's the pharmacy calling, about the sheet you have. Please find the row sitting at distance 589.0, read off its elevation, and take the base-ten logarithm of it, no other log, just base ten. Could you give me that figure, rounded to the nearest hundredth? -0.38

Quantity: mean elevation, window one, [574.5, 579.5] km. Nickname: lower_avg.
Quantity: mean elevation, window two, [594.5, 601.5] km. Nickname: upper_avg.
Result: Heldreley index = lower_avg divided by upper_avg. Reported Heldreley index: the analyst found 2.0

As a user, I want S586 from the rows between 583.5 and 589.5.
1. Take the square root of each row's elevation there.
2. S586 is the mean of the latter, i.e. 0.67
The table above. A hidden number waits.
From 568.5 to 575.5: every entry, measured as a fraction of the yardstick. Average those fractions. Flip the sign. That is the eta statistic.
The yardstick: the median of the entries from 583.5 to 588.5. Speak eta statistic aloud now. -2.2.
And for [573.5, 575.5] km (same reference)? -2.0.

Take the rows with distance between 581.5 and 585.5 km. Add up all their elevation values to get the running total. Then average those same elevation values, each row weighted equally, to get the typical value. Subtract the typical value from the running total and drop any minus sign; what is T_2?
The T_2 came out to 1.58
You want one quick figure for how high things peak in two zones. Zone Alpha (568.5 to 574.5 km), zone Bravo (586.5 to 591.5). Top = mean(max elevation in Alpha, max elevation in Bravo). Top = 0.76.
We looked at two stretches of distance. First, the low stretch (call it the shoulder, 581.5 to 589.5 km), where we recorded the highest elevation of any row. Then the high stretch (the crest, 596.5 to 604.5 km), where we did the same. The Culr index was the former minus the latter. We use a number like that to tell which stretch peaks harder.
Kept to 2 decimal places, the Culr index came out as -0.03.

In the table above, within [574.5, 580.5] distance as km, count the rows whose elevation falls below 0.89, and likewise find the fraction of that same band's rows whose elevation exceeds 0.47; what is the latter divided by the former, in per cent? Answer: 17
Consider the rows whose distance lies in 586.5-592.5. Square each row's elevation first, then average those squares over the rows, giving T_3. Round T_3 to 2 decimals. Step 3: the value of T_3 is 0.15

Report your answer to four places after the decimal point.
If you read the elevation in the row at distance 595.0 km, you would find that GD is 0.3193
